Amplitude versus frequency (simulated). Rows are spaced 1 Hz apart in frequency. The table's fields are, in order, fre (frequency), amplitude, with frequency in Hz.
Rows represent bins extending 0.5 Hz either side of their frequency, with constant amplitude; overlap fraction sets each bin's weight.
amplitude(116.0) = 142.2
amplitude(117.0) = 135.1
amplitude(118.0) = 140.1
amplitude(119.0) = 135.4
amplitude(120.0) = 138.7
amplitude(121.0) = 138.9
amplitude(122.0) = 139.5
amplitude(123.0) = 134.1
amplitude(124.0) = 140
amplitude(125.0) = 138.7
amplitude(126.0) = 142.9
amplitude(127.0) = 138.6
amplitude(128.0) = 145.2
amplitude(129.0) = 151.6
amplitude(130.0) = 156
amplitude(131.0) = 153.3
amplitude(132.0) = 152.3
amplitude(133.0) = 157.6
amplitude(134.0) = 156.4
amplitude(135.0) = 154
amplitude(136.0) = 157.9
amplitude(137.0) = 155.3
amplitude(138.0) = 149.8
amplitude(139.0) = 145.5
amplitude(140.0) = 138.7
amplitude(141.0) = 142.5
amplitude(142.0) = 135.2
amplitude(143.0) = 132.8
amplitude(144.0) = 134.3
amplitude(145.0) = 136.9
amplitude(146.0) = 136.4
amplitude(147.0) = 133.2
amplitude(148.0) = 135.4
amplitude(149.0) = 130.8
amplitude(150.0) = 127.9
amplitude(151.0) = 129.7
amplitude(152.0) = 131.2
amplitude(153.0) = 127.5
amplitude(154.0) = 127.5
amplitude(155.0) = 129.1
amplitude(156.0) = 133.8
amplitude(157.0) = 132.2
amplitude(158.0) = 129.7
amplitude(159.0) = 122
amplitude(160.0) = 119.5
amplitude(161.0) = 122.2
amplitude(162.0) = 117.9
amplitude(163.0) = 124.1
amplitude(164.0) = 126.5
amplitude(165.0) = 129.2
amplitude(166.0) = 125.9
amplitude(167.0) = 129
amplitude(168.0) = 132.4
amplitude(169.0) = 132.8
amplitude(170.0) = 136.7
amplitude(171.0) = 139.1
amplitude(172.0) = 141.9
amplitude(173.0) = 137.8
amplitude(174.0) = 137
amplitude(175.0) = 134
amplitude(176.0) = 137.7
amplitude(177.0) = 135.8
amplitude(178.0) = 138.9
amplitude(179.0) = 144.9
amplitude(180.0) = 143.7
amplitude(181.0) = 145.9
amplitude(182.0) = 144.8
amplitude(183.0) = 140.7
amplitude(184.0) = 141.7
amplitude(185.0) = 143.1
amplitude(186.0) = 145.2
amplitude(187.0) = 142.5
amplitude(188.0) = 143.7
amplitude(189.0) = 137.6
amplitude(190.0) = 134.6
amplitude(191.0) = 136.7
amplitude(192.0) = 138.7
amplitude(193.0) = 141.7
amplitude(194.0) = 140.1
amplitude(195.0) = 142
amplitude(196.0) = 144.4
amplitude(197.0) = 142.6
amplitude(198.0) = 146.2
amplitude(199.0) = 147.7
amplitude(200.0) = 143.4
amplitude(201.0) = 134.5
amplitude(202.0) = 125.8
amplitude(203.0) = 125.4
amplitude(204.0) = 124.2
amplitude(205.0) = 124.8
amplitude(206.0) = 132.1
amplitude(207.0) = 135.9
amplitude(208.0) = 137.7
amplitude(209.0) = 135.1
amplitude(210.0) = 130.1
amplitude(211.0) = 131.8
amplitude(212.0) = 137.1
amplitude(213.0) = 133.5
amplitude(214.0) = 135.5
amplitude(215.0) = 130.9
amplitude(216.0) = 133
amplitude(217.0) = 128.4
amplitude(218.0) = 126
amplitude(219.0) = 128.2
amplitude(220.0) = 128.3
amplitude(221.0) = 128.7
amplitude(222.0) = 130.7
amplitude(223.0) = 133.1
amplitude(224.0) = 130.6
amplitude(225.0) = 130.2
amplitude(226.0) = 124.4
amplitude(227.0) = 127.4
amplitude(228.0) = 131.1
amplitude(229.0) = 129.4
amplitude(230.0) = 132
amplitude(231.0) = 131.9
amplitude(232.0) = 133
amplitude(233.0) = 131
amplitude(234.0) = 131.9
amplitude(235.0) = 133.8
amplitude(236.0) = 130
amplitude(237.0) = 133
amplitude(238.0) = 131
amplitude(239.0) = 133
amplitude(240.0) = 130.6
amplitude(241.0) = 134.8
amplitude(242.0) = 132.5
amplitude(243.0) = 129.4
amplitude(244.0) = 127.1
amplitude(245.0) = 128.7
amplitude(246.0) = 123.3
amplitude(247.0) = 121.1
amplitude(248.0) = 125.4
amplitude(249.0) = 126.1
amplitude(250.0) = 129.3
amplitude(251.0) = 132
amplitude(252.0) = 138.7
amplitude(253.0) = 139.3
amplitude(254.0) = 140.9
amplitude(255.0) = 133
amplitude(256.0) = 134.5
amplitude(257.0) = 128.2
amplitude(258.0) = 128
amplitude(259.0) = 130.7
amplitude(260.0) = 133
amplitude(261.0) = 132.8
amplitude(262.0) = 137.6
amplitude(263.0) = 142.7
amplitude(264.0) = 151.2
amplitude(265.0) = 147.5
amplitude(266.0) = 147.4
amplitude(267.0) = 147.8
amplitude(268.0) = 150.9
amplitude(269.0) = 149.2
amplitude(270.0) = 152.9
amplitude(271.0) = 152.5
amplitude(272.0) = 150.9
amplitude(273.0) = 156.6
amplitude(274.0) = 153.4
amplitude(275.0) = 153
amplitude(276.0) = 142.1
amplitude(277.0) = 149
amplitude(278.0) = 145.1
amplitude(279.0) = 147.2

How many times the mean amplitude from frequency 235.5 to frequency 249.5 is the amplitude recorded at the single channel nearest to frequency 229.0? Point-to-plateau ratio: 1.00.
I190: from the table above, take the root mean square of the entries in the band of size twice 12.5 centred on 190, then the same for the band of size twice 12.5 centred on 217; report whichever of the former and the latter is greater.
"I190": 141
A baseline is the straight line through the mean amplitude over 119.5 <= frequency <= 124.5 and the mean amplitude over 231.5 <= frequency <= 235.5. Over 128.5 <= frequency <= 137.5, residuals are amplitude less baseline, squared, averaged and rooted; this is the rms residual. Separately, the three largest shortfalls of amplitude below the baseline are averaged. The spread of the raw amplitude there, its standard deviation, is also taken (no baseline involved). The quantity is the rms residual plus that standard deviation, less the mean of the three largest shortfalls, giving 34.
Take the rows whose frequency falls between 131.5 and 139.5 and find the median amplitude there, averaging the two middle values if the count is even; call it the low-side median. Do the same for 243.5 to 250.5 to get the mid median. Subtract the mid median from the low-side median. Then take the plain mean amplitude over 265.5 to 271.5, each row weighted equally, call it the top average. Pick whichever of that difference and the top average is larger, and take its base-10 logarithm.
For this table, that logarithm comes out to 2.18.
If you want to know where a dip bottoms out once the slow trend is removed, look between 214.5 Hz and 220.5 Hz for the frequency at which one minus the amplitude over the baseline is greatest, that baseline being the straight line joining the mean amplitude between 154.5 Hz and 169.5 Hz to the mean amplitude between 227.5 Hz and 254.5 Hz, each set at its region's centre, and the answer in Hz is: 218.0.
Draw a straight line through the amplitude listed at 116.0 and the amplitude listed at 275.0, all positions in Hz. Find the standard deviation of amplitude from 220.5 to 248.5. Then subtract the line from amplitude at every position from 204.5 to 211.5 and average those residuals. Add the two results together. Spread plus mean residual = -13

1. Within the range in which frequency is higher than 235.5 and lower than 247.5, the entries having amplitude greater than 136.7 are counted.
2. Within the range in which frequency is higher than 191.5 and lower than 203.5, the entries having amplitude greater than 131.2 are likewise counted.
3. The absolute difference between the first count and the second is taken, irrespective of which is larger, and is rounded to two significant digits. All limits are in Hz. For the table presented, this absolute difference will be 10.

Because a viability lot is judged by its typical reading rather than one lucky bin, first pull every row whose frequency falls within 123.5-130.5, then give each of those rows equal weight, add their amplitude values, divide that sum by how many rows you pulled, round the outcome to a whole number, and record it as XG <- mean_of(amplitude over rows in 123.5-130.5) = 145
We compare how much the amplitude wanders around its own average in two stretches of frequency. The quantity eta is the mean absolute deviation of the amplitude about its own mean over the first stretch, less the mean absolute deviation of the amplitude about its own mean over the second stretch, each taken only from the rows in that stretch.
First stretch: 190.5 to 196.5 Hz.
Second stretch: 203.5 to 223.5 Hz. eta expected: -1.1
